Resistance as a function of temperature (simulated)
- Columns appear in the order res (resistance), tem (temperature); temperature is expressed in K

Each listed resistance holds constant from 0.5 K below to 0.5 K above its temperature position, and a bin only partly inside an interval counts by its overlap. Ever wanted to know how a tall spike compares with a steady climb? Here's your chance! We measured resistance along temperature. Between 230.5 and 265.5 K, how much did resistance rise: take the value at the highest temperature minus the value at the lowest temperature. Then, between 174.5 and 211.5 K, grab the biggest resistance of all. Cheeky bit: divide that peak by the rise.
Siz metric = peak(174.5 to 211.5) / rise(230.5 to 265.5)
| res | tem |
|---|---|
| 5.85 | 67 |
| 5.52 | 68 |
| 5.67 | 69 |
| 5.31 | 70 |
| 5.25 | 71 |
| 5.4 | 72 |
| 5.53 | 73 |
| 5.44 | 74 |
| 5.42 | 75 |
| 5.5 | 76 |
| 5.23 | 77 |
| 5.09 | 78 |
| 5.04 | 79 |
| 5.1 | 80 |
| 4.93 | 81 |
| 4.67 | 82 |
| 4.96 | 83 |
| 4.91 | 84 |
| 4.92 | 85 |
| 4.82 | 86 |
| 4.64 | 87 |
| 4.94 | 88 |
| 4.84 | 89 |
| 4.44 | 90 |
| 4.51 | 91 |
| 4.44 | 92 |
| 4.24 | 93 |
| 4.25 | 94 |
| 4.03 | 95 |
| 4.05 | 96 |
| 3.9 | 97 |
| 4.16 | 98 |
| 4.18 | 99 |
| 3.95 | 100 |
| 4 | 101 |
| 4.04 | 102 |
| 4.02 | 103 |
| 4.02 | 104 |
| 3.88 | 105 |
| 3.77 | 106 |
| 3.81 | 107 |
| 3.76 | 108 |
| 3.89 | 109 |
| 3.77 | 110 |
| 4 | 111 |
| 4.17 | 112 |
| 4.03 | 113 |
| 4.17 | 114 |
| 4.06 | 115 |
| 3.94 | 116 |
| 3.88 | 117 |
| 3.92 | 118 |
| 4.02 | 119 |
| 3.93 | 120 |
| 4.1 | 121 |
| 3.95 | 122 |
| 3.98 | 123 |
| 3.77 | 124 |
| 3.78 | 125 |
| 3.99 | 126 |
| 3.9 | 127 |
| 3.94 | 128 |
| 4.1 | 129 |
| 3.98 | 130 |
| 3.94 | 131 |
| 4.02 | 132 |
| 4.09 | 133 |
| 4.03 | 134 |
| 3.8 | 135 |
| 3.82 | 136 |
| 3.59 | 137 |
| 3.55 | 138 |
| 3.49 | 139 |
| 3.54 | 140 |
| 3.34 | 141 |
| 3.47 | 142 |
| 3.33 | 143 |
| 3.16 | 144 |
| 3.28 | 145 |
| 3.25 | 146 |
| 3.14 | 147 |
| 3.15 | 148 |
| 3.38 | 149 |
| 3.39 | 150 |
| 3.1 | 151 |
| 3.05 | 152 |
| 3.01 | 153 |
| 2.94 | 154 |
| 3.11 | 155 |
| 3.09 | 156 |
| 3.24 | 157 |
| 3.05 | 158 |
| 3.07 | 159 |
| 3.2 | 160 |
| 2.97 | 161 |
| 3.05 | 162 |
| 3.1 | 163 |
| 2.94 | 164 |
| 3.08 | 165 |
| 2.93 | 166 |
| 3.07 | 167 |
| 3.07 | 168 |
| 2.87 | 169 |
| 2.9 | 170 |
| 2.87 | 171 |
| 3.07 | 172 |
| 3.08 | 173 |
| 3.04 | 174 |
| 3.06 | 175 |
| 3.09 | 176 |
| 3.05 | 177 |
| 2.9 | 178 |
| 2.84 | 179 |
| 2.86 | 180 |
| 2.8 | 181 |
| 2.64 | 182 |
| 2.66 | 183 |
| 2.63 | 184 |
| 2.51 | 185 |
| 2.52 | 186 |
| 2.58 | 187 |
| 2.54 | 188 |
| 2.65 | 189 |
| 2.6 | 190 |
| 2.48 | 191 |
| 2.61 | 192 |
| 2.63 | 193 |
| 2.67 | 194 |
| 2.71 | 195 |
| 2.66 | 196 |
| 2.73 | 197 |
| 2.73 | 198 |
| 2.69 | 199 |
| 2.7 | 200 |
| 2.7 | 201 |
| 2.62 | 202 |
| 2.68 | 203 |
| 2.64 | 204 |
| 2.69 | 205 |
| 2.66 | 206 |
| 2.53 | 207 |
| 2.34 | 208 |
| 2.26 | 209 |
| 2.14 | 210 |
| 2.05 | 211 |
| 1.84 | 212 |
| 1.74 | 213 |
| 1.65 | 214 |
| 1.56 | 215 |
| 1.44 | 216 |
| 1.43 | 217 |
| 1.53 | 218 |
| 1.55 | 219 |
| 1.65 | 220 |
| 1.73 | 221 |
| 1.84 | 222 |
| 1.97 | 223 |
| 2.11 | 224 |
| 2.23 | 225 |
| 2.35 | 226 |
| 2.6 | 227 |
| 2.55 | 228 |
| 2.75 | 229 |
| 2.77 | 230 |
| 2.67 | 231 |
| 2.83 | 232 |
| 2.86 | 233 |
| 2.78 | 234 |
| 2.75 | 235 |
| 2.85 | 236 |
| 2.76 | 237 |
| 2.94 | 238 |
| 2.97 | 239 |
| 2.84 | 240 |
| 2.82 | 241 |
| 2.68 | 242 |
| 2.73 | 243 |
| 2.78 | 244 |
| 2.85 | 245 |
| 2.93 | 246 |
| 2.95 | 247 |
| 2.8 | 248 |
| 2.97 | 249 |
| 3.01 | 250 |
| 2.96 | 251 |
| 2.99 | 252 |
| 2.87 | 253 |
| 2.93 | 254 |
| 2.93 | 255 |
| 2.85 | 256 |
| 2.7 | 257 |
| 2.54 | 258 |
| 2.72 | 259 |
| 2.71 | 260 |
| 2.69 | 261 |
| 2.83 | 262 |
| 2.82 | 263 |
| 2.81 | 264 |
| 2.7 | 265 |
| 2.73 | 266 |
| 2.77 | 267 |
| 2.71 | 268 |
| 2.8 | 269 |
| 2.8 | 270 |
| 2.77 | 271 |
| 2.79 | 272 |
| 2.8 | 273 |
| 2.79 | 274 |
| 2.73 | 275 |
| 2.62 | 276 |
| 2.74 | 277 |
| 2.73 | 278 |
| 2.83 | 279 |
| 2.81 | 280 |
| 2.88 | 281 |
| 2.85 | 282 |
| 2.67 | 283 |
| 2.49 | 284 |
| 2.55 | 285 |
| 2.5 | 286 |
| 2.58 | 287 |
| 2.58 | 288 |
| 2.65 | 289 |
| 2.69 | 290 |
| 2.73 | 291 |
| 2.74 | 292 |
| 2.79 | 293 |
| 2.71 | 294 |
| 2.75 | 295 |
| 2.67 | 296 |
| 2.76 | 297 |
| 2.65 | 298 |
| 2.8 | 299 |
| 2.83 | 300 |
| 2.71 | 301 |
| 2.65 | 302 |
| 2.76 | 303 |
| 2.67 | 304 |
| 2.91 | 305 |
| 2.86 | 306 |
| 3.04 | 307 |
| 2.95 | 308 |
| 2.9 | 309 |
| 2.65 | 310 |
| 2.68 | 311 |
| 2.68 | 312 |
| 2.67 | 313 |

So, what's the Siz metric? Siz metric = 103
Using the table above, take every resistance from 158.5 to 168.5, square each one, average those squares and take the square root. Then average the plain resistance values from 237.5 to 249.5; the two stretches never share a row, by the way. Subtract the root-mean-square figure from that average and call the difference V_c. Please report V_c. -0.2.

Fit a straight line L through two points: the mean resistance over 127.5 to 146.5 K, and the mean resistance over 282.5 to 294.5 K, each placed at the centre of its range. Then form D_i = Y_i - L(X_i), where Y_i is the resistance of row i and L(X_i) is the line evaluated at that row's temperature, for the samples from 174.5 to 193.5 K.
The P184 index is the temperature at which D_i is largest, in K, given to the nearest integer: 176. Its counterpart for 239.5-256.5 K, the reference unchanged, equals 250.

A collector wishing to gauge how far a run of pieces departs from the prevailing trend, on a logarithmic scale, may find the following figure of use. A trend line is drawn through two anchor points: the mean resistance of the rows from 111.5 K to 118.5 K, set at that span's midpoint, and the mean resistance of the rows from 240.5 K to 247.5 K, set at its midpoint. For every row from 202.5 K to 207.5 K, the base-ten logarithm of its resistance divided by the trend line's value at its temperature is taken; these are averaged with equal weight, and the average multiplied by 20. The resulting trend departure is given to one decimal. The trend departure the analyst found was -1.6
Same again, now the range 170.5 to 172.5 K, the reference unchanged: -1.4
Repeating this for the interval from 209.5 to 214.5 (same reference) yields -4.4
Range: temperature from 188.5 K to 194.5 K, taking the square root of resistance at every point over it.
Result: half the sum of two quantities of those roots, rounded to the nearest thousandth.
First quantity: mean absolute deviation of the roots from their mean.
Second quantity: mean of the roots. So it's 0.814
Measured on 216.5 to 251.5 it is 0.859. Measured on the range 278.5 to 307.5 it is 0.840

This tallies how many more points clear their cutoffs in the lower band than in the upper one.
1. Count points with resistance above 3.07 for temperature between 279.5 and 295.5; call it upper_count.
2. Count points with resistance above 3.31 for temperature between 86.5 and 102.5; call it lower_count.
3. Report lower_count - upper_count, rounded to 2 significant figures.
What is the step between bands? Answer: 16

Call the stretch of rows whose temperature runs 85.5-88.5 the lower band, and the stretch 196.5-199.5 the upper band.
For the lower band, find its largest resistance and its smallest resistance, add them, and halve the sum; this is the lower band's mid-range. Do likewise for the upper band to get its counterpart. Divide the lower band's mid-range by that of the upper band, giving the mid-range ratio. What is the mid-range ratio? 1.77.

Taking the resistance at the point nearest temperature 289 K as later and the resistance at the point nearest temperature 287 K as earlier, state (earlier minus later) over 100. -0.001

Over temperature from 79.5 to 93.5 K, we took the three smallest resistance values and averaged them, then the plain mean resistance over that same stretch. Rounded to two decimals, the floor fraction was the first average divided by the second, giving 0.92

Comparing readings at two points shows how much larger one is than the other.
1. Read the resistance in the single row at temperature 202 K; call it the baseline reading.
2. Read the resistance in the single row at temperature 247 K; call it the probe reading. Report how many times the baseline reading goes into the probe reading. 1.1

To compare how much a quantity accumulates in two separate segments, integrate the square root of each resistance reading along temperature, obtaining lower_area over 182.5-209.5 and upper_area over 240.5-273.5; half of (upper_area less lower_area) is 6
